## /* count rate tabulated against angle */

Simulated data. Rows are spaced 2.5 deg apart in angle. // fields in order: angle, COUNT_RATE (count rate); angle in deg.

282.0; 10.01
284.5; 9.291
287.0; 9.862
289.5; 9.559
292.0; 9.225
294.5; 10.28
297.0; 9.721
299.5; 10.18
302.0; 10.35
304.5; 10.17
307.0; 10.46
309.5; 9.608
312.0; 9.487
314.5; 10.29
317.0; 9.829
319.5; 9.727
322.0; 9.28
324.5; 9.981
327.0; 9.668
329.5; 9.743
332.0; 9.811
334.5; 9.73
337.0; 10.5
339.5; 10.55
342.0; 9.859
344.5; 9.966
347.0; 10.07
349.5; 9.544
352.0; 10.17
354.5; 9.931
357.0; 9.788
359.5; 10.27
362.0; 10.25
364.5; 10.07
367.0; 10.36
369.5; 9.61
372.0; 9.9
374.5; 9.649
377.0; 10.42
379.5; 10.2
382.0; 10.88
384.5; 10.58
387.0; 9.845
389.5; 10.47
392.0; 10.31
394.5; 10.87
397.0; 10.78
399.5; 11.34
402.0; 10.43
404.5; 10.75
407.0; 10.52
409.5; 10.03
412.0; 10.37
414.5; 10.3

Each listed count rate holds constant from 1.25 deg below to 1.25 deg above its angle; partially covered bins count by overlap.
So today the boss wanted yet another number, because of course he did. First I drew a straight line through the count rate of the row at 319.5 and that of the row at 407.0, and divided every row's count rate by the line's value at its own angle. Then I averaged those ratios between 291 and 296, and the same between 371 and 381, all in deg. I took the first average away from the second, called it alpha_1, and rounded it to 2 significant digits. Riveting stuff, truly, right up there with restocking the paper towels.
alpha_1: -0.047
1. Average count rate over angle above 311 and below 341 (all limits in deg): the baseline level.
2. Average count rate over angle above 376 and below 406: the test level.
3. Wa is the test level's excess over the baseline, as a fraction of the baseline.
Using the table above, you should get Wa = 0.070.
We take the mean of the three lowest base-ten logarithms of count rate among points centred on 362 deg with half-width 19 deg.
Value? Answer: 0.982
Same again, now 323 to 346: 0.987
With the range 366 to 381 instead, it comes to 0.988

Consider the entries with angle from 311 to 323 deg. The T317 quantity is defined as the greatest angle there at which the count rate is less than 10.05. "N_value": 322.0 deg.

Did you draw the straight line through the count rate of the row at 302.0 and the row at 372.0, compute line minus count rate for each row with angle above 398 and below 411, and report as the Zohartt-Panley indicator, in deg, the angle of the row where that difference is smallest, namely 399.5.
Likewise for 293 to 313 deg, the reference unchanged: 307.0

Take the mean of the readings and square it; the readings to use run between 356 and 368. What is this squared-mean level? 103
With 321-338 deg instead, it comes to 96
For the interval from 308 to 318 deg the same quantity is 96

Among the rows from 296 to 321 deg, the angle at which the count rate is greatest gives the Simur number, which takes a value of 307.0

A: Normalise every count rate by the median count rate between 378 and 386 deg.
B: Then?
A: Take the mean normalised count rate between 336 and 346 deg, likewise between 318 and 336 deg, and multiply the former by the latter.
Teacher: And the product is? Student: 0.886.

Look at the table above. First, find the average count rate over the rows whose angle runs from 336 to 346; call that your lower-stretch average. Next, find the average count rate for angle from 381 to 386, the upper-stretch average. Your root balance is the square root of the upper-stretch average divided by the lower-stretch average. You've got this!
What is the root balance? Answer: 1.02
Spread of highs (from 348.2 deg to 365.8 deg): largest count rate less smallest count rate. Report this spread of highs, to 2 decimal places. 0.73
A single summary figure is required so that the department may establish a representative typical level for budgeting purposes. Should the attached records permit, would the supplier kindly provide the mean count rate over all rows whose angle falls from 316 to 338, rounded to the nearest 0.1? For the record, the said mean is 9.8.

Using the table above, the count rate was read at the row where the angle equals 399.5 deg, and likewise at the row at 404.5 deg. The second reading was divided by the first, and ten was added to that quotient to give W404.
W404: 10.9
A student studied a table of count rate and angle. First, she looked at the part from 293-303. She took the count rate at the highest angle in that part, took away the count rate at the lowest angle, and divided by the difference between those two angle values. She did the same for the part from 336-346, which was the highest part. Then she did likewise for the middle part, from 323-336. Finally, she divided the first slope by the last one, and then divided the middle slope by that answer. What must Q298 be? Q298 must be 0.19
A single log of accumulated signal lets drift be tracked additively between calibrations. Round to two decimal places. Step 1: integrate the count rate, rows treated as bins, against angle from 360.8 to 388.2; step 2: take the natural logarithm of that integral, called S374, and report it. 5.63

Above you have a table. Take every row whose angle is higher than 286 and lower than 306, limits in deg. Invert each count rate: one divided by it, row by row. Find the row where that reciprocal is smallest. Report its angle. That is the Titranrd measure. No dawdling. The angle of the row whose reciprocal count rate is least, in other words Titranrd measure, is 302.0 deg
